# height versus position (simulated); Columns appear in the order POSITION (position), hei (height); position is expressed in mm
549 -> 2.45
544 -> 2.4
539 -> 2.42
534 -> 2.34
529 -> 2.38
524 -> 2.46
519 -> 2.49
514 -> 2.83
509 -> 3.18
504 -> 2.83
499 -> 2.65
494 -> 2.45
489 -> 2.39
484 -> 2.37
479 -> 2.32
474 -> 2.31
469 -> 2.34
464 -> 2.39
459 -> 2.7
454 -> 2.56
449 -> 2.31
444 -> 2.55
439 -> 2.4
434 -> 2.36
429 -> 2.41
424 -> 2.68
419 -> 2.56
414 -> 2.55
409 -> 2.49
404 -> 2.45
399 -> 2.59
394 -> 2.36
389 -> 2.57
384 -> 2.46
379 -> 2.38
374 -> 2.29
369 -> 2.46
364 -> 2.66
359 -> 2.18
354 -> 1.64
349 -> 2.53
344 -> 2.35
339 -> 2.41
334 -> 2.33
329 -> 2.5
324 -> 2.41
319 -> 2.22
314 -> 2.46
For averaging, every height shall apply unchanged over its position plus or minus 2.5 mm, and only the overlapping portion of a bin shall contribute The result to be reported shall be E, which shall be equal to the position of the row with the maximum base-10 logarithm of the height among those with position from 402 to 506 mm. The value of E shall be 504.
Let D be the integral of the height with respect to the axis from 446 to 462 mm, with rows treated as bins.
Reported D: 40.3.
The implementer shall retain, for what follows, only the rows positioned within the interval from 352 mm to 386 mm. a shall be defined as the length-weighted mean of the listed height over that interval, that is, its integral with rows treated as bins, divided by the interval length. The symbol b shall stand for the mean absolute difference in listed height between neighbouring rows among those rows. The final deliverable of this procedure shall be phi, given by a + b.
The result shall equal 2.56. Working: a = 2.30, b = 0.26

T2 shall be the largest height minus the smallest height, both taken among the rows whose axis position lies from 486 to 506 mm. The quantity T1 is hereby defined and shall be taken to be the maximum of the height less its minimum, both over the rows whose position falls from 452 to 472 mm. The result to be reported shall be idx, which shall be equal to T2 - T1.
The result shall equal 0.08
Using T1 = 0.36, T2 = 0.44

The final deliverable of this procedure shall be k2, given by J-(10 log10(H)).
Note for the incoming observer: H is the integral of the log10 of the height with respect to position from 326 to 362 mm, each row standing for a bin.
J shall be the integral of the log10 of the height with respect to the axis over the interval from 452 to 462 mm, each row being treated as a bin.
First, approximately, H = 12.8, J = 4.2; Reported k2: -6.9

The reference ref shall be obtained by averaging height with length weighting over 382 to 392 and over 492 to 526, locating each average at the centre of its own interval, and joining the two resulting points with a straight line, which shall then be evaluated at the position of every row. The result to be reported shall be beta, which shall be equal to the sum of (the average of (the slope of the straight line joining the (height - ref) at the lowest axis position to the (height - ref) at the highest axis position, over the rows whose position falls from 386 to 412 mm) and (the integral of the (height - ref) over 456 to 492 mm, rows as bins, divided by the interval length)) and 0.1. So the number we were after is -0.02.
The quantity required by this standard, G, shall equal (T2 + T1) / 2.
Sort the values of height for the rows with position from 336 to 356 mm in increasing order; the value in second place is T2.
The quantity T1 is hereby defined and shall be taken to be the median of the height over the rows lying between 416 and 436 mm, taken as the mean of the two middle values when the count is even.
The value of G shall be 2.42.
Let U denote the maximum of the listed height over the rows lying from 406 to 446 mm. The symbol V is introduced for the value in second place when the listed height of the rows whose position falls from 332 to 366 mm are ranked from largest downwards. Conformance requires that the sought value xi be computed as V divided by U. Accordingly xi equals 0.94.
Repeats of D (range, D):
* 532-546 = 33.4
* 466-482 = 37.2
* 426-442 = 38.5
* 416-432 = 40.7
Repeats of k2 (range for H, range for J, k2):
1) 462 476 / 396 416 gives 0.9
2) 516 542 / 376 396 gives -2.3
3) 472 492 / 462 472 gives -5.0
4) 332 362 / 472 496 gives -1.2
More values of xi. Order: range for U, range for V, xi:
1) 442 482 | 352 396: 0.95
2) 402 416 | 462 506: 1.04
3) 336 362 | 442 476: 1.01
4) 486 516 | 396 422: 0.81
